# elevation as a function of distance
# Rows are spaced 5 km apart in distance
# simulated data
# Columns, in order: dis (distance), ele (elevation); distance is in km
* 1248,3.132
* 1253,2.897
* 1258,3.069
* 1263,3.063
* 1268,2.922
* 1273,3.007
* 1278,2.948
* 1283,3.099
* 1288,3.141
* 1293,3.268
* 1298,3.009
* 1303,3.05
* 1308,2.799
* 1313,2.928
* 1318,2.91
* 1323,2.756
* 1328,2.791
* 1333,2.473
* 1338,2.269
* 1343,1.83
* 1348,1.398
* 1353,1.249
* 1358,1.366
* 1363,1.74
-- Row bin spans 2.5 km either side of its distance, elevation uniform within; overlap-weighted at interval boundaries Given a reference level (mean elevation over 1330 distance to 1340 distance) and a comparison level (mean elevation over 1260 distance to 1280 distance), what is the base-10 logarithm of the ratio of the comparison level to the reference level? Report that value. 0.10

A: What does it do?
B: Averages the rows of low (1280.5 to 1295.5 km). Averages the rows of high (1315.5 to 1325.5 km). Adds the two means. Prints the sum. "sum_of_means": 6.00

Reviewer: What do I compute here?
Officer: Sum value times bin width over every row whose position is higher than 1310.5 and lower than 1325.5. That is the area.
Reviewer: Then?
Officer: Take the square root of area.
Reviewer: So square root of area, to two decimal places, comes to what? 6.56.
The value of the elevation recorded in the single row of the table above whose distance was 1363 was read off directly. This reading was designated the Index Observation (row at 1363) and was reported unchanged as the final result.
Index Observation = 1.74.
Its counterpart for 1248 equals 3.132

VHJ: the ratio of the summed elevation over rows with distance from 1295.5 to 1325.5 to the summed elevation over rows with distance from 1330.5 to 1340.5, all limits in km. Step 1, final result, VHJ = 3.7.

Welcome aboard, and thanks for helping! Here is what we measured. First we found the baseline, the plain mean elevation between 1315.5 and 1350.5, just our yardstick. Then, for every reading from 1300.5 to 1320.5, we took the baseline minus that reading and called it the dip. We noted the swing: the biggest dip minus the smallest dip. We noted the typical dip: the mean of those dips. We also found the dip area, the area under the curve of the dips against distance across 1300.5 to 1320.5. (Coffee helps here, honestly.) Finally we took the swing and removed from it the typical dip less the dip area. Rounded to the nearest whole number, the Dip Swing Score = -11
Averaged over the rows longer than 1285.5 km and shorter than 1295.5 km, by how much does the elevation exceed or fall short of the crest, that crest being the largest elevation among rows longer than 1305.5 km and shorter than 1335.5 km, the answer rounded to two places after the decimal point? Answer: 0.28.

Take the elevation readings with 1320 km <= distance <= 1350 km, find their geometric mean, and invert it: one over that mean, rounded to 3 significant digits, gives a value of 0.457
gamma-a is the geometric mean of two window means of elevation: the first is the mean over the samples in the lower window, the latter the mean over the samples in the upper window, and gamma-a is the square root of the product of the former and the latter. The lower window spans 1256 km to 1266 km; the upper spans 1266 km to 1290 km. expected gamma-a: 3.04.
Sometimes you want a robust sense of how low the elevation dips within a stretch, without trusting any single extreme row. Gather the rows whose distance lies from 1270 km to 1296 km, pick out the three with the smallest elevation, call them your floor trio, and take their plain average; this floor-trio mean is 3.02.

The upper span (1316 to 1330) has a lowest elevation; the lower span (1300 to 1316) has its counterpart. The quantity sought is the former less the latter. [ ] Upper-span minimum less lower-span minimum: 0.0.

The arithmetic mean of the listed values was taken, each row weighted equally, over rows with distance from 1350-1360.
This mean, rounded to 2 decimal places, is 1.31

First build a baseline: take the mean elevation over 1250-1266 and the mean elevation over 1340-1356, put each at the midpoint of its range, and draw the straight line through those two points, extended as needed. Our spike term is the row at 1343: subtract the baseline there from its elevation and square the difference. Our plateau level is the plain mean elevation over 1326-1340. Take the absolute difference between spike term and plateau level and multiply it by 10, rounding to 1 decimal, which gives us 24.5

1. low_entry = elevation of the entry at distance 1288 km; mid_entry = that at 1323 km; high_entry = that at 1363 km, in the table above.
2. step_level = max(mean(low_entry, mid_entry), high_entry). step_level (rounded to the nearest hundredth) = 2.95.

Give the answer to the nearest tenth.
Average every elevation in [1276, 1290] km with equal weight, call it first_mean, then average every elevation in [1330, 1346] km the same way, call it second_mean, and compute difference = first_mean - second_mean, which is 0.9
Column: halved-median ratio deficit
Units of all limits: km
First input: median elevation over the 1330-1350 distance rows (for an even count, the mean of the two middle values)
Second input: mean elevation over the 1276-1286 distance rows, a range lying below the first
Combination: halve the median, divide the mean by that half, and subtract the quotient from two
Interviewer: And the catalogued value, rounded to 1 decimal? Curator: -1.0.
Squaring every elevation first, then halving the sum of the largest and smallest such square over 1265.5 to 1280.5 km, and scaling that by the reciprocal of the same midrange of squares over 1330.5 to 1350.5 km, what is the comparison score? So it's 2.2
